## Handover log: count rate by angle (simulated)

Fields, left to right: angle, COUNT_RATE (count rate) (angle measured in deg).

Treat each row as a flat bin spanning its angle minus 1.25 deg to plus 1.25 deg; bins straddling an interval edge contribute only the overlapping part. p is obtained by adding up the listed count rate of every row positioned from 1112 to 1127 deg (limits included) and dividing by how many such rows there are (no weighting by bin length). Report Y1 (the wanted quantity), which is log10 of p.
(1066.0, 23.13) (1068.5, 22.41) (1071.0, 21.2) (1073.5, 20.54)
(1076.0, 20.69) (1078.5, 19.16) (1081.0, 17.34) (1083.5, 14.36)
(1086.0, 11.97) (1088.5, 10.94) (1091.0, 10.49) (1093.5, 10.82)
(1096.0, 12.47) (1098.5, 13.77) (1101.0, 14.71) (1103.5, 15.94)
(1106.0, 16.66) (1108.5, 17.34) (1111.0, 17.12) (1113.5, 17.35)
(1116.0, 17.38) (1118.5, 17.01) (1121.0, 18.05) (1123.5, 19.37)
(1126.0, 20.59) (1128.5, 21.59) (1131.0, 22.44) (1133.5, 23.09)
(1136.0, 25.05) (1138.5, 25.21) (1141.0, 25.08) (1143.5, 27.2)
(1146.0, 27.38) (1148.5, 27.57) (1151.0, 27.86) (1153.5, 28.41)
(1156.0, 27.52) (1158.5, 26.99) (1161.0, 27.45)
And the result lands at 1.26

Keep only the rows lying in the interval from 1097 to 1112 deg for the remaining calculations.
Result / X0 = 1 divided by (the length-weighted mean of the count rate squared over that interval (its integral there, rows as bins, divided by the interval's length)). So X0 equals 0.0040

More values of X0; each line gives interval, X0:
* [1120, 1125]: 0.0028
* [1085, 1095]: 0.0081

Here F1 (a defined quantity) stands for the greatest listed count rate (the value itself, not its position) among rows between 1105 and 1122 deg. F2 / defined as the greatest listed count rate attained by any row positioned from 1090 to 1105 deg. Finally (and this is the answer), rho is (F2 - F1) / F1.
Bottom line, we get -0.12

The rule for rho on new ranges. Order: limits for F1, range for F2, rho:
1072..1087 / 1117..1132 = 0.08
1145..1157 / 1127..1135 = -0.19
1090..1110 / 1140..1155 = 0.64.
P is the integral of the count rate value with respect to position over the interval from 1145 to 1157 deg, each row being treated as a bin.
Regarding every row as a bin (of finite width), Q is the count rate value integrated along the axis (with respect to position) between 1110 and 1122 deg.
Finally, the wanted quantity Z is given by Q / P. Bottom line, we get 0.63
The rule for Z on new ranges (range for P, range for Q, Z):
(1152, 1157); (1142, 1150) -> 1.56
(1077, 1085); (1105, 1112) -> 0.88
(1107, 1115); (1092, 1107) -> 1.52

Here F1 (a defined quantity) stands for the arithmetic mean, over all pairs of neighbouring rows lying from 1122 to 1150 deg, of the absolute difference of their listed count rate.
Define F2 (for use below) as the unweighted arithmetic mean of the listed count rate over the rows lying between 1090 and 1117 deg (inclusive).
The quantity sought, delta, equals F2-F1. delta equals 14.1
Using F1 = 0.85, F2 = 14.9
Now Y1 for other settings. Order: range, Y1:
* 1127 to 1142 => 1.38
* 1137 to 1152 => 1.43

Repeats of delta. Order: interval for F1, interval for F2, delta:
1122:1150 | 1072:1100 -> 13.9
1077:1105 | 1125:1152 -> 23.4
